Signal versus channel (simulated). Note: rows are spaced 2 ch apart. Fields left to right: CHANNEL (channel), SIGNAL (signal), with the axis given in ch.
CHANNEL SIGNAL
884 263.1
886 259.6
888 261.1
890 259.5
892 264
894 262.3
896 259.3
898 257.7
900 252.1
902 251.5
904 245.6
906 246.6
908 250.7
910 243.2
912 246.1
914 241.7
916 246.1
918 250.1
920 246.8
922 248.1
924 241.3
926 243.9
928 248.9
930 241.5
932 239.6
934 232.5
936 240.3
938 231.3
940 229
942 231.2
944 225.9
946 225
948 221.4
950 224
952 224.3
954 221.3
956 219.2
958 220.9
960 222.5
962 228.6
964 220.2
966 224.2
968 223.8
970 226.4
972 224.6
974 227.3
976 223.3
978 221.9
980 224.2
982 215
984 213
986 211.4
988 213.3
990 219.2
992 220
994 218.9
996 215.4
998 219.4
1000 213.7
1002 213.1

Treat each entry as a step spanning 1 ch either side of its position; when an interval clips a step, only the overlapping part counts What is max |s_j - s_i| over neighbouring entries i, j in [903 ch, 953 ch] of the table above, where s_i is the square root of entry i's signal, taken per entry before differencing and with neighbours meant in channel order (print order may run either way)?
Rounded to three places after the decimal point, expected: 0.293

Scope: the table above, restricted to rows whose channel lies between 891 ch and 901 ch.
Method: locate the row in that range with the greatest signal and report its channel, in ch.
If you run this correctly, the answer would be 892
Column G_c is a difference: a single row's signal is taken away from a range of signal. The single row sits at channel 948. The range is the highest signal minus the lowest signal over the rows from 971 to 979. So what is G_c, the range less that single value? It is -216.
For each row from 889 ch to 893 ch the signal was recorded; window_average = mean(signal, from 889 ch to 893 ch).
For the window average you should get 262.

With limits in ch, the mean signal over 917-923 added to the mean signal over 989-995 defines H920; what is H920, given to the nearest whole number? 468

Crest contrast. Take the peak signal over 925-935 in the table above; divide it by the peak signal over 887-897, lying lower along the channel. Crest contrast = 0.94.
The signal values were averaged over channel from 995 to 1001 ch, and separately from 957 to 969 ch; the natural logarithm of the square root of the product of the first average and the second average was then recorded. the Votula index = 5.39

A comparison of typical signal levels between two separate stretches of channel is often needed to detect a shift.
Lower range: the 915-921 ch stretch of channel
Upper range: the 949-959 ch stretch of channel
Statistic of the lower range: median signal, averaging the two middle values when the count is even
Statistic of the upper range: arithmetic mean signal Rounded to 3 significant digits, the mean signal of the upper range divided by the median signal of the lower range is 0.899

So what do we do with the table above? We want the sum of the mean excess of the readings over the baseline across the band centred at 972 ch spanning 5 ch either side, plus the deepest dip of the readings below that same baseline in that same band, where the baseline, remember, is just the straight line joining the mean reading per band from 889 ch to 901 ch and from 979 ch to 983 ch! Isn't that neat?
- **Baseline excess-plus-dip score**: 3.1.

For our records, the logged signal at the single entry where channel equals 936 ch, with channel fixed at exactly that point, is 240.3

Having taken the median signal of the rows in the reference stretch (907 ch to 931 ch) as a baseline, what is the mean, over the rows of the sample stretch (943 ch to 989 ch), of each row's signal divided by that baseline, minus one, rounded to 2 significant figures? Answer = -0.099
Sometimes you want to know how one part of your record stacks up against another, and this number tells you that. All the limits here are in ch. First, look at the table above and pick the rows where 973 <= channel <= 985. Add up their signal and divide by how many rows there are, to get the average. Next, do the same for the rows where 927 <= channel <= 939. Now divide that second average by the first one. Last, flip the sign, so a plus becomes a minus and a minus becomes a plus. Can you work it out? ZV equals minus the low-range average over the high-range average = -1.08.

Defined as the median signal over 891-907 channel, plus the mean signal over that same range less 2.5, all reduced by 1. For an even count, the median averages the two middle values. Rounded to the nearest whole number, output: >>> 506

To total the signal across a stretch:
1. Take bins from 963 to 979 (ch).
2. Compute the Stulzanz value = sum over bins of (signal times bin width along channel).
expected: 3583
